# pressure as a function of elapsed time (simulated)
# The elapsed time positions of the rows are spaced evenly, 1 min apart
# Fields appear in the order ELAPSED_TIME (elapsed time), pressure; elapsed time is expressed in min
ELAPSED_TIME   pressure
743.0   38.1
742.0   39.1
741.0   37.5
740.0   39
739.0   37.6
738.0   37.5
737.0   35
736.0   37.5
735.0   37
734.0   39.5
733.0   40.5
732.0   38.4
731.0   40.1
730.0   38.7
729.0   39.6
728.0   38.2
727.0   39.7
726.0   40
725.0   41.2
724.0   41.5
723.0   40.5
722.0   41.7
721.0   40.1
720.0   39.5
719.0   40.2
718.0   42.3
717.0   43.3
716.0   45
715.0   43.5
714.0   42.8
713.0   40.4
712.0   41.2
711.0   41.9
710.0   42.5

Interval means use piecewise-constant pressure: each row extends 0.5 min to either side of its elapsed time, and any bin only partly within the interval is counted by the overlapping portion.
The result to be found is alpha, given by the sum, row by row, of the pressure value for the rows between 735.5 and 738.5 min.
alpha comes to 110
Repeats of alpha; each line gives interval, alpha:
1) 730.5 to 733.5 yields 119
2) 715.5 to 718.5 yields 131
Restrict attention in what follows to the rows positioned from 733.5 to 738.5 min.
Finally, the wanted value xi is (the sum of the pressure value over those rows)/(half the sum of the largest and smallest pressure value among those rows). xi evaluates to 5.01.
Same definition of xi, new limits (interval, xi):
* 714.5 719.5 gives 5.03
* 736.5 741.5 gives 5.04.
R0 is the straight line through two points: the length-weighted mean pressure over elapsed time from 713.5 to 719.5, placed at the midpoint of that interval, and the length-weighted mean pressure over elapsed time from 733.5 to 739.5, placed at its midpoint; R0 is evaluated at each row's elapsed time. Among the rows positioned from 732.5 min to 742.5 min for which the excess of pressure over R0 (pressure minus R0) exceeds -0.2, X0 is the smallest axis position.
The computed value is 733.0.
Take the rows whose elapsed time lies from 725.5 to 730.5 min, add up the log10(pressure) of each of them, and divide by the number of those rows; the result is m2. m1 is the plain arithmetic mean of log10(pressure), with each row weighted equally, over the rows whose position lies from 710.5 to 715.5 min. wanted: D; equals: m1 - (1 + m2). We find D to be -0.971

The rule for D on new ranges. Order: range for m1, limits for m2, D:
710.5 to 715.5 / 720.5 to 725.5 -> -0.990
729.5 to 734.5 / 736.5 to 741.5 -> -0.976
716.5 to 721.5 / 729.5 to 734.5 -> -0.982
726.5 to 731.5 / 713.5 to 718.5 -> -1.043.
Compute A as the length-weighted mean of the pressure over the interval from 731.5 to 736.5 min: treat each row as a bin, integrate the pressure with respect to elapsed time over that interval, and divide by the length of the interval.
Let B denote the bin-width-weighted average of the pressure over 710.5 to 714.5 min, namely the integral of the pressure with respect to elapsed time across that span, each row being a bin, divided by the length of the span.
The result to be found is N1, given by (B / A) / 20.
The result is 0.054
